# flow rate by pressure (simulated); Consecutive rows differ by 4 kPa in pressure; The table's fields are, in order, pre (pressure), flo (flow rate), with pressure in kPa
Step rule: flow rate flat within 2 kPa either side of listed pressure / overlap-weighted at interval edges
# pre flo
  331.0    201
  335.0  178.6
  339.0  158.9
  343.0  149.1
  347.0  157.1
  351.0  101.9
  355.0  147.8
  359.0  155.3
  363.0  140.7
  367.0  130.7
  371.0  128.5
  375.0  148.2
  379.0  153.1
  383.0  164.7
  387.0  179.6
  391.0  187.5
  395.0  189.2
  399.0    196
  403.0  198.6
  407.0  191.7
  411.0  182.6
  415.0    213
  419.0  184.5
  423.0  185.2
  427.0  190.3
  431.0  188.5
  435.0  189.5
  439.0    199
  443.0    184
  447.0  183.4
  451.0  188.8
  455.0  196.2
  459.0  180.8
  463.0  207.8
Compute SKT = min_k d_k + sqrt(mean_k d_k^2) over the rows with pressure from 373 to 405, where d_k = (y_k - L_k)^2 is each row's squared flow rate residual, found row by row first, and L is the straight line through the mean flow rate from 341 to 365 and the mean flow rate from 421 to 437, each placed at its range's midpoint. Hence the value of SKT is 447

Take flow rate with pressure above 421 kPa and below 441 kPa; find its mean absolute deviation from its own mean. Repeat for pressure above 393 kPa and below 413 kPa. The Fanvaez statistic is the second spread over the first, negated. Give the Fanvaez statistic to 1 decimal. -1.3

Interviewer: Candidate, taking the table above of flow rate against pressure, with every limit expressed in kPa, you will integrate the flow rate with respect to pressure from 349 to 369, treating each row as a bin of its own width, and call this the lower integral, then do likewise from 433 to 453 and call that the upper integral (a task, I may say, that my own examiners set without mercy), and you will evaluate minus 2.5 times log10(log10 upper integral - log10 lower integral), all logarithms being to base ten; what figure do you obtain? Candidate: 2.1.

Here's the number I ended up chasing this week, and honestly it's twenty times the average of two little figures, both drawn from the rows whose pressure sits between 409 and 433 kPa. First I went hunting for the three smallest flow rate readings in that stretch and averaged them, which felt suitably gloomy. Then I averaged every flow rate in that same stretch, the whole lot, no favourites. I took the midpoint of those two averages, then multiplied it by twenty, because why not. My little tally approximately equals 3748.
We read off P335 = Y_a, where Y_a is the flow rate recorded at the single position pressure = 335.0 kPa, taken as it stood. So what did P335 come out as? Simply 178.6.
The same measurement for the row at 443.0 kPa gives 184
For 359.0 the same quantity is 155.3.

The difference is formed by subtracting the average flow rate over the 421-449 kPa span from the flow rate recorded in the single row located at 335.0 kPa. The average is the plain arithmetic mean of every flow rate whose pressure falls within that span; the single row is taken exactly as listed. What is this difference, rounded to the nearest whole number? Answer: -10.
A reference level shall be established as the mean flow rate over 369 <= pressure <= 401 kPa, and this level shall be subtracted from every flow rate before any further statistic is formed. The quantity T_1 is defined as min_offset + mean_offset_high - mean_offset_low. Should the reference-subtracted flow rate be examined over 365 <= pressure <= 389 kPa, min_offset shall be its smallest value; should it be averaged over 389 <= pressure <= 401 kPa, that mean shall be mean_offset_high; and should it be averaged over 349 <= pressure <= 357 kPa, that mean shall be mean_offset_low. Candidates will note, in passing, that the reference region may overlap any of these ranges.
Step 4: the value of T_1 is 26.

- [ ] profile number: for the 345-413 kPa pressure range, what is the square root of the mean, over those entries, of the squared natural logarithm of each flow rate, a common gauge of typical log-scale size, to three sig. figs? 5.08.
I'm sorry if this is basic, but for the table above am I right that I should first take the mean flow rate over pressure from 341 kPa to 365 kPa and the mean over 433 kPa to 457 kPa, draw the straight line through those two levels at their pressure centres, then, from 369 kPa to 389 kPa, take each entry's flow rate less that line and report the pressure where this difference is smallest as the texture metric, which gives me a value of 371.0 kPa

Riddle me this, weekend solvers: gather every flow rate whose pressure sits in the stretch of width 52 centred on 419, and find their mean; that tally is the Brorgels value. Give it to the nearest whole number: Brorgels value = 192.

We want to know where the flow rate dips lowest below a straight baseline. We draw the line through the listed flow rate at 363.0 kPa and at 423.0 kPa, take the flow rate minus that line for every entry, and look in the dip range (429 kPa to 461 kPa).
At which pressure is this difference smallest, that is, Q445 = 459.0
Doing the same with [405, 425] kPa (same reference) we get 423.0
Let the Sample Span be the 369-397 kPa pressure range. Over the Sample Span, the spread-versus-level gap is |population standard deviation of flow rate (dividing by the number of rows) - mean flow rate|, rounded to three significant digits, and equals 143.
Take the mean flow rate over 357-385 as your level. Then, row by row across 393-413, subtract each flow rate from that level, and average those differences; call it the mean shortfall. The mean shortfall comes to -45.7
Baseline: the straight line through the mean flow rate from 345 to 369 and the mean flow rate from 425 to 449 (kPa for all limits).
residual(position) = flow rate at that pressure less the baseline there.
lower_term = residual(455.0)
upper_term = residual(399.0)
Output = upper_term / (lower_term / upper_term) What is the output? -224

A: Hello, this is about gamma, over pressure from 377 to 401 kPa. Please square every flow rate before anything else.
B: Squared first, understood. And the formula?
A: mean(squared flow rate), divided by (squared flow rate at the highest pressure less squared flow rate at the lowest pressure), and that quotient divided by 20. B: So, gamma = 0.11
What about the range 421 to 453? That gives 1.32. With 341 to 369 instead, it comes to -0.19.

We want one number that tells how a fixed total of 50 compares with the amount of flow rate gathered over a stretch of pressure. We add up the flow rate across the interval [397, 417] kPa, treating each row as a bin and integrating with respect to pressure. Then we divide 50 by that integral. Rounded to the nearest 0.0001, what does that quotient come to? 0.0127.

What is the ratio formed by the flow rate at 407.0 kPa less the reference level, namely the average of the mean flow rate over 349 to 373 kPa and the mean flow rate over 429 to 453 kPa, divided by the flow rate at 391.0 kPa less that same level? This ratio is 1.2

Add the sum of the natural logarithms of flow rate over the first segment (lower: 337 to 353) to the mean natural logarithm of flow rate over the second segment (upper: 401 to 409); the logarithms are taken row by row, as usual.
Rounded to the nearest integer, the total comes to 25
